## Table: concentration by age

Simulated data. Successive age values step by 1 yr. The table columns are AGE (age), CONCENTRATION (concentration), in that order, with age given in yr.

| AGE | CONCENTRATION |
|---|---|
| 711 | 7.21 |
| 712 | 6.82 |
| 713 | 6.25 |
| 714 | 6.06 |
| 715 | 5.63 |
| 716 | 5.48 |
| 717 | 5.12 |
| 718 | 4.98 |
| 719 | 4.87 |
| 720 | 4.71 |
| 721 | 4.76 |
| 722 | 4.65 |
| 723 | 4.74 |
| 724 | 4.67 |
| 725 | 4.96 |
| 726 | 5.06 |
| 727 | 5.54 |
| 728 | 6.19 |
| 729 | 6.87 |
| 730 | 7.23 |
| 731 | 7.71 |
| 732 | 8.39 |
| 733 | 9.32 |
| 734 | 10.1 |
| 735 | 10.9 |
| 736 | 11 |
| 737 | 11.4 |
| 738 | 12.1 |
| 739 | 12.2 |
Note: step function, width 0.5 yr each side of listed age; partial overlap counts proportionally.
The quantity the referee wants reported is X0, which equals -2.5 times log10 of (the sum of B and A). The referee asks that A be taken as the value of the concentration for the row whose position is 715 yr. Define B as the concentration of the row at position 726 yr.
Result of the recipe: -2.57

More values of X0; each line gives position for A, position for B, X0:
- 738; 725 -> -3.08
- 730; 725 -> -2.72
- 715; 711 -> -2.77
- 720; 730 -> -2.69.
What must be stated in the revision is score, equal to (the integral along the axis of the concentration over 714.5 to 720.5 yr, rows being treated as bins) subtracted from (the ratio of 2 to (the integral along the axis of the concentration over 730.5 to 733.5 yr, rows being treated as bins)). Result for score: -31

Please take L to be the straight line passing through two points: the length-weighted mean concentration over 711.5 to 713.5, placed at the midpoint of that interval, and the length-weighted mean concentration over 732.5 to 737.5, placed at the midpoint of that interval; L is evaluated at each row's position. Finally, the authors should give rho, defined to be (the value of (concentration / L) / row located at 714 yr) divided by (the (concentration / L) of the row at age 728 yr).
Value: 1.34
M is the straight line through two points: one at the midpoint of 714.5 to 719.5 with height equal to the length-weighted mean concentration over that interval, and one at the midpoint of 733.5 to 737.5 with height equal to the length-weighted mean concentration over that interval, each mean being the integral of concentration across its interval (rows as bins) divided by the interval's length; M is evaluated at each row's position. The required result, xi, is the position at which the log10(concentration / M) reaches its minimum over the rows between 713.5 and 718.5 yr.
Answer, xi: 718 yr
